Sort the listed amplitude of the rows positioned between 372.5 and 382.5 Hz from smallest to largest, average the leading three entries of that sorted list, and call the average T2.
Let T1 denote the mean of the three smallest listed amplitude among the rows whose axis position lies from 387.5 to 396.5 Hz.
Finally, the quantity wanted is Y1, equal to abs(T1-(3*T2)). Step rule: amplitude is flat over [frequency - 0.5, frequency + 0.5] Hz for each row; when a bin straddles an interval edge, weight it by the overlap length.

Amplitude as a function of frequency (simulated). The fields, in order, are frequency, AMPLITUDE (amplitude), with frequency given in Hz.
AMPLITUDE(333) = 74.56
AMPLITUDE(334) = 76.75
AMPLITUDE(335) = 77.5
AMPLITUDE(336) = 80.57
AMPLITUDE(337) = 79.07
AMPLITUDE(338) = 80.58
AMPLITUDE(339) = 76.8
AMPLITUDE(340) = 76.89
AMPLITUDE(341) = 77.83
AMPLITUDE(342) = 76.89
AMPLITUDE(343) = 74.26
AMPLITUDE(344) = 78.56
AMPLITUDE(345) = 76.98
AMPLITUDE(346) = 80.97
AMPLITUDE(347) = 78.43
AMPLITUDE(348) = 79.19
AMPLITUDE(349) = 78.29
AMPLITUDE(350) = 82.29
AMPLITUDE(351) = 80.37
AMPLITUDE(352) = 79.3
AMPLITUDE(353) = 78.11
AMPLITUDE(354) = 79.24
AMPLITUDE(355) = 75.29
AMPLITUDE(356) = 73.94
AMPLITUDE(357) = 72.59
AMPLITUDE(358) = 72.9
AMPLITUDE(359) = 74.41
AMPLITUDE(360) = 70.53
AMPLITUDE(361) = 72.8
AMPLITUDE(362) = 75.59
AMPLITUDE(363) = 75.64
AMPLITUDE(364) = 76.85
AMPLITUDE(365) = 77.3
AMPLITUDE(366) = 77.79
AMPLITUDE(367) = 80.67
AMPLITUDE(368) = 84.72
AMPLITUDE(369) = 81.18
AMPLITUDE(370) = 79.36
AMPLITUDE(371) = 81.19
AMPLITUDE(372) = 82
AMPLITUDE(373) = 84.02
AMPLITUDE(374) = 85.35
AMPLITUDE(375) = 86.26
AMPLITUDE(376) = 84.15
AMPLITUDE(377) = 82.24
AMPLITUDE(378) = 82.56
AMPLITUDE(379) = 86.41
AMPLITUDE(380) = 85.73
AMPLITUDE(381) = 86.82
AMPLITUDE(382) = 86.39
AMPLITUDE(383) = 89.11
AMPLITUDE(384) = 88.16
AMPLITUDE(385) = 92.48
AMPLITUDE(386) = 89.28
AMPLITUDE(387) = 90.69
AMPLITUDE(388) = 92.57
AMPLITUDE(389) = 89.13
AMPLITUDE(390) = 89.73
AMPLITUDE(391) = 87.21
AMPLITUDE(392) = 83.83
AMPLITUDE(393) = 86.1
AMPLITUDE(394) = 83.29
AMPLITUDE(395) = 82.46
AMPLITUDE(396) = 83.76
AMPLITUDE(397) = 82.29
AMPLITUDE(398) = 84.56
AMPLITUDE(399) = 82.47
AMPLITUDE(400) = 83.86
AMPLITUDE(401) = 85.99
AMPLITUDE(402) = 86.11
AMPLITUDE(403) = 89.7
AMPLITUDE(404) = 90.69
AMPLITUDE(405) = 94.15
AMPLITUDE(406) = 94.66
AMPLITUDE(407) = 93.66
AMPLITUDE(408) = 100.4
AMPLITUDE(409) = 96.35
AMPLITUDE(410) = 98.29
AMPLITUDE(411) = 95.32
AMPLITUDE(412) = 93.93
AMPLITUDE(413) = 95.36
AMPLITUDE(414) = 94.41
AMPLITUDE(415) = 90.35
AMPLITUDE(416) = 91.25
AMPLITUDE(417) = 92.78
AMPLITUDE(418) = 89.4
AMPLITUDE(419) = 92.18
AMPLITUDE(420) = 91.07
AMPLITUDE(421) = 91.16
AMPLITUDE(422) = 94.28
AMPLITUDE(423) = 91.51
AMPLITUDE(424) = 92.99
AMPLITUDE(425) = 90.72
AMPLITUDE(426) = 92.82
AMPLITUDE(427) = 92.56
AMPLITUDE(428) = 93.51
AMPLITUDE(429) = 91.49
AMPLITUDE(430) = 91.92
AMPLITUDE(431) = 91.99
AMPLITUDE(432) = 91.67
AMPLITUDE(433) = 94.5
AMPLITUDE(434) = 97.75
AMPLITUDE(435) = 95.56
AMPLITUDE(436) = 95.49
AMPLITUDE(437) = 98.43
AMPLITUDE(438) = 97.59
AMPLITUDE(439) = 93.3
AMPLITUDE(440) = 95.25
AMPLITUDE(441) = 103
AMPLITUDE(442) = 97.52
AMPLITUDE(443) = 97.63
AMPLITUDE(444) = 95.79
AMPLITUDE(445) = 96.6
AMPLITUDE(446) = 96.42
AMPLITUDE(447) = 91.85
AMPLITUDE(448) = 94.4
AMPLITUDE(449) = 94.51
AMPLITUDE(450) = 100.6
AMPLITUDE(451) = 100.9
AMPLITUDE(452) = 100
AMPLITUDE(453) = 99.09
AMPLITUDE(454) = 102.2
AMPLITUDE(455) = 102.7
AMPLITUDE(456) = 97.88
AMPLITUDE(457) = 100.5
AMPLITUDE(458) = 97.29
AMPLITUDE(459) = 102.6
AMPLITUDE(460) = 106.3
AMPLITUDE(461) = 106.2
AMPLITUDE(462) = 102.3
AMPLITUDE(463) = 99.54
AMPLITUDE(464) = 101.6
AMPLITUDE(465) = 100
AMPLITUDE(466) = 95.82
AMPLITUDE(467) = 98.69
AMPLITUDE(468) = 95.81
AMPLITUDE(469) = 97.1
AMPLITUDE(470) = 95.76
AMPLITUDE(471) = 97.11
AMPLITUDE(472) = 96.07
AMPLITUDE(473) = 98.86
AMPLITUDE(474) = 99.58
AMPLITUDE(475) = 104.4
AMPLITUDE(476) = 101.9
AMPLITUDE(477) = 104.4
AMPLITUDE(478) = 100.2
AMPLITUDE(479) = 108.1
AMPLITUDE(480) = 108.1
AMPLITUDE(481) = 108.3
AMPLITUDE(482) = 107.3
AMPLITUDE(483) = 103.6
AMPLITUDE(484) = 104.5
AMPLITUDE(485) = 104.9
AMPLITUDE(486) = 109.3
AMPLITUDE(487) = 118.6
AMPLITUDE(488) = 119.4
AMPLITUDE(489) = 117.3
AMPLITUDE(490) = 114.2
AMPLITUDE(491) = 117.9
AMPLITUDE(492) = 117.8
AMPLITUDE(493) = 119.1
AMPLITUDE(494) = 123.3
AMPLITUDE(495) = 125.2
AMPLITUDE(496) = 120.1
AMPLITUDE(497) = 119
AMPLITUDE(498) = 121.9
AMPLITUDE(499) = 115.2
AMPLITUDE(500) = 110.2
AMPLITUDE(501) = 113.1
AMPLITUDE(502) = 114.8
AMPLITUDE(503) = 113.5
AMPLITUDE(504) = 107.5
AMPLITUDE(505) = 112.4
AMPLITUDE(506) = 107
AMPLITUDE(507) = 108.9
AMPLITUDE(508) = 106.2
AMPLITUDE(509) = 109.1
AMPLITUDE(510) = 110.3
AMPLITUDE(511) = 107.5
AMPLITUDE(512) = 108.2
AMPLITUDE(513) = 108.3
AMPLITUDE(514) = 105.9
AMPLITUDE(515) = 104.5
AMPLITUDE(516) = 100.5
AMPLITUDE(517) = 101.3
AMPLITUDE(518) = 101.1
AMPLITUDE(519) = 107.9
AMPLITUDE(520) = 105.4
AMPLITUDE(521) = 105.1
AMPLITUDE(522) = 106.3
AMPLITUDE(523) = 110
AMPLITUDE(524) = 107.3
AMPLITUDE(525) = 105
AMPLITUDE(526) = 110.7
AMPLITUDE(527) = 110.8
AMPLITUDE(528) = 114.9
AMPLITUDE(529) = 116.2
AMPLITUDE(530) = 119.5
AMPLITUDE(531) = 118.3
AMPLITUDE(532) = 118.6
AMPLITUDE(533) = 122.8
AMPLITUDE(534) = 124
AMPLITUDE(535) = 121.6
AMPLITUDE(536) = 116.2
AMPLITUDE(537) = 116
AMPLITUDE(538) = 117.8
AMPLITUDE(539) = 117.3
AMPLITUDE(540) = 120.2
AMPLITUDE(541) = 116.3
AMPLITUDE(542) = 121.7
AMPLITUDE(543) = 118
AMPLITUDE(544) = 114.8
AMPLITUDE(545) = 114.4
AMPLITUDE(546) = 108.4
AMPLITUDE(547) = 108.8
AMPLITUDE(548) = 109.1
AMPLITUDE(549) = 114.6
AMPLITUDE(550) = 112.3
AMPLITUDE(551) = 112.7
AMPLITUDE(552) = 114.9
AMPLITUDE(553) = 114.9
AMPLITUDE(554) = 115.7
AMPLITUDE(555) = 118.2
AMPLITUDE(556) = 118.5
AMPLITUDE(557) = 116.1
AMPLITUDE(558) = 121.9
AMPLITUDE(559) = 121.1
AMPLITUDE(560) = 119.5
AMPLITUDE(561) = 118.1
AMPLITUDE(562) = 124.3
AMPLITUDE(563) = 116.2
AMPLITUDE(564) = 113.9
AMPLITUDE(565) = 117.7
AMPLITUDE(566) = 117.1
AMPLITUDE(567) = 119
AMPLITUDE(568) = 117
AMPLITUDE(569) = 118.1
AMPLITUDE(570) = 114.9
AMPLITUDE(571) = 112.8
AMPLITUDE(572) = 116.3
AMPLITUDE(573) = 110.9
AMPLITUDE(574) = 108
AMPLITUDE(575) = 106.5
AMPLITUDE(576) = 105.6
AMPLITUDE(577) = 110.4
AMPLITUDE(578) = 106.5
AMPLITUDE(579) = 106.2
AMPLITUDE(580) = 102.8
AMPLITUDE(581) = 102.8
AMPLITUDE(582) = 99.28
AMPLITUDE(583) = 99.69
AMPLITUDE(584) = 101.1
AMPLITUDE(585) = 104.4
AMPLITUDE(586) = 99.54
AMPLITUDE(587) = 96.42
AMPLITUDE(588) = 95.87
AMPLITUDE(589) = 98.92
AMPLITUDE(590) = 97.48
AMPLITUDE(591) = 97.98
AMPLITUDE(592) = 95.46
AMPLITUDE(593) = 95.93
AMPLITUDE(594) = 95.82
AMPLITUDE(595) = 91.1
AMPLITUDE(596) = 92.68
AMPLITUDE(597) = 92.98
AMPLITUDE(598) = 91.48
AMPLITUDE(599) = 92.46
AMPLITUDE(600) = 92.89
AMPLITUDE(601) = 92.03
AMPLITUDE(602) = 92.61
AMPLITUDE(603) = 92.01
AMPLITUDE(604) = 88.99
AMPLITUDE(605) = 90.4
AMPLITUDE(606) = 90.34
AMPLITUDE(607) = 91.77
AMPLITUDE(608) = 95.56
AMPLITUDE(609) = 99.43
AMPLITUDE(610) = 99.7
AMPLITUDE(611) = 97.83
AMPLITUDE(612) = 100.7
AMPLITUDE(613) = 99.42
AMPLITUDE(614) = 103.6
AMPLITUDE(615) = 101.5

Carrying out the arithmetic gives 166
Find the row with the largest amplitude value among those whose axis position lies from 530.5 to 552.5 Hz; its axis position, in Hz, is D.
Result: 534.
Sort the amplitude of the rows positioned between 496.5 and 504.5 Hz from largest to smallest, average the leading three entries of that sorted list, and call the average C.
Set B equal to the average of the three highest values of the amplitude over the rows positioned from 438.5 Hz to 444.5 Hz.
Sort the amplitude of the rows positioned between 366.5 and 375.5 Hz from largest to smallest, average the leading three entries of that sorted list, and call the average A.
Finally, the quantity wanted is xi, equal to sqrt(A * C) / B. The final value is 1.01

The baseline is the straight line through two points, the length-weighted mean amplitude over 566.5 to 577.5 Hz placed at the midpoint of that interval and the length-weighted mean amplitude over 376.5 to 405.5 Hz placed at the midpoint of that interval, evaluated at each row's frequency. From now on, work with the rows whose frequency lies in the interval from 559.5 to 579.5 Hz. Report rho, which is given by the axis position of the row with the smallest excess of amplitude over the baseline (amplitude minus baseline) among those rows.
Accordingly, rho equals 576 Hz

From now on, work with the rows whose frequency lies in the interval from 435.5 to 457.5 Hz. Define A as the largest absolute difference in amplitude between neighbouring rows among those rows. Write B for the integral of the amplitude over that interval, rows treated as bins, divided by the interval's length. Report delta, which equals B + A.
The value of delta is 106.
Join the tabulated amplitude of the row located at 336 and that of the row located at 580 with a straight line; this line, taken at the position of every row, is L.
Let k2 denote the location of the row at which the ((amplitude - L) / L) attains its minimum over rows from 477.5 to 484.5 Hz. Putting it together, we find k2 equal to 478 Hz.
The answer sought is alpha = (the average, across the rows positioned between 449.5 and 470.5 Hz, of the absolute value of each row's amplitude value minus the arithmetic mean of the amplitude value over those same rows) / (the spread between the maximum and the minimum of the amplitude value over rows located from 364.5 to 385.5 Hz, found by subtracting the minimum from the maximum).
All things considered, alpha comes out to 0.15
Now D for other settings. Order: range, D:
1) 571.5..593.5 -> 572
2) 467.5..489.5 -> 488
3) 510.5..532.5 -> 530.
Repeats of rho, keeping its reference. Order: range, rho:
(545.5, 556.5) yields 546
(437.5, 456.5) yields 447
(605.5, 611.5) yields 606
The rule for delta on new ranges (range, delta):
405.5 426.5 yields 100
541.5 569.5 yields 124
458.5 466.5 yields 106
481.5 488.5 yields 119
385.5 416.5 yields 96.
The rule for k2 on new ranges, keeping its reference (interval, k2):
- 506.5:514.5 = 514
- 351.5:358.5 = 357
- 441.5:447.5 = 447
